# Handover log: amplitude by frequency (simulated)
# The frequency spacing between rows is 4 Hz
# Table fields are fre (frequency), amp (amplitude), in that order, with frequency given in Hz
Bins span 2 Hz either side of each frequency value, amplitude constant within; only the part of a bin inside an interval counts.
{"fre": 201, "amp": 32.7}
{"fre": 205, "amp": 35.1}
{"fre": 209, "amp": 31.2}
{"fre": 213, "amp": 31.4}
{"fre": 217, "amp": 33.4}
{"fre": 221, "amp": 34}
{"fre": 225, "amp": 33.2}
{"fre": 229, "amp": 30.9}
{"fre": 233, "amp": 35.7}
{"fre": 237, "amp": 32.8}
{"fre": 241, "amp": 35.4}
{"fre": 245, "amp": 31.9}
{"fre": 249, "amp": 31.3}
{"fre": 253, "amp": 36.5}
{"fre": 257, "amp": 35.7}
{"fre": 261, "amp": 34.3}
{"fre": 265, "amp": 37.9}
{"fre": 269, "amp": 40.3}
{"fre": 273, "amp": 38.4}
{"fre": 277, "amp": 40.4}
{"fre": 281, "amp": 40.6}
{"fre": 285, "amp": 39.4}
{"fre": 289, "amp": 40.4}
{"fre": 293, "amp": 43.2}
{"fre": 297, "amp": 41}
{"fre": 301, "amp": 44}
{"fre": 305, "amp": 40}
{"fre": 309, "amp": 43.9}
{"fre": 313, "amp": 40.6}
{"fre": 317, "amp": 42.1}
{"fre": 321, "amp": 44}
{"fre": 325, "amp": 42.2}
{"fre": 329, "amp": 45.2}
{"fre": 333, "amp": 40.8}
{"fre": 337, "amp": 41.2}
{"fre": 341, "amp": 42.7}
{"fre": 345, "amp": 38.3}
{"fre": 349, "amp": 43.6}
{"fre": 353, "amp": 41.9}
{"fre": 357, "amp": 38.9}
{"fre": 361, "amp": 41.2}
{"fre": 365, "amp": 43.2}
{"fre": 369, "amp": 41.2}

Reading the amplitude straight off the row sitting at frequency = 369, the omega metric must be 41.2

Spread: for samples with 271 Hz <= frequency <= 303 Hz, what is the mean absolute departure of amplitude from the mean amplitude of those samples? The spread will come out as 1.36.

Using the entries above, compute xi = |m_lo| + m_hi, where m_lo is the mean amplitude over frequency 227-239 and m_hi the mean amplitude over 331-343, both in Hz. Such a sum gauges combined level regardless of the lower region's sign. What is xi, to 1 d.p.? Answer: 74.7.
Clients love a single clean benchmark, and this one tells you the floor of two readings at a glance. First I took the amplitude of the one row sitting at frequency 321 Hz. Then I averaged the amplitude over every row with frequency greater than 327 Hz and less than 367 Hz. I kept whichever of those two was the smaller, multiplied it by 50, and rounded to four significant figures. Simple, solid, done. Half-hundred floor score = 2085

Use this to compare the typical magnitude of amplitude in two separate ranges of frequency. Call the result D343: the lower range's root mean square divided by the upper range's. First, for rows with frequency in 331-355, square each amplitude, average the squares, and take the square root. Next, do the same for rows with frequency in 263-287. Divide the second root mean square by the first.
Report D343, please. 0.95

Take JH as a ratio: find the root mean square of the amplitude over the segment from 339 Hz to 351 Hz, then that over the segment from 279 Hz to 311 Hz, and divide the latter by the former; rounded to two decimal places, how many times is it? 1.00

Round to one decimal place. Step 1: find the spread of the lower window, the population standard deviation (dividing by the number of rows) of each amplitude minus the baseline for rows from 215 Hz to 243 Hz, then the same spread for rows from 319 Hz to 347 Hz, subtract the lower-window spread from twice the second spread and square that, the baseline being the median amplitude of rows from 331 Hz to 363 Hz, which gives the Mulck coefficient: 7.1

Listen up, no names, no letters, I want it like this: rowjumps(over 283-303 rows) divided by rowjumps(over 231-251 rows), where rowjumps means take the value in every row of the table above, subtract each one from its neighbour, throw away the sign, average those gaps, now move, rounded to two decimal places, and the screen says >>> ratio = 0.94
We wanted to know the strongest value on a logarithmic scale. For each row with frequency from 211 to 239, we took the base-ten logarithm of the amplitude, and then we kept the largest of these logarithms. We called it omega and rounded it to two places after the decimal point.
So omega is 1.55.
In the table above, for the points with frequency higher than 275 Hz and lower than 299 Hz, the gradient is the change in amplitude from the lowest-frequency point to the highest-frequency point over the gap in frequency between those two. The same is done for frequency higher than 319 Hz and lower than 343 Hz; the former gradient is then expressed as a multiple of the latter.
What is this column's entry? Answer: -0.5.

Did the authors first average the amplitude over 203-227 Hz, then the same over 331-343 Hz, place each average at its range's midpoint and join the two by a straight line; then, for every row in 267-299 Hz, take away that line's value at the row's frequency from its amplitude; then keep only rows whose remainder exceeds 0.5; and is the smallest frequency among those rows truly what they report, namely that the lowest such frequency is 269 Hz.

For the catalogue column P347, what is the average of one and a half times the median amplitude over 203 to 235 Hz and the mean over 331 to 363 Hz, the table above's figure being 45.5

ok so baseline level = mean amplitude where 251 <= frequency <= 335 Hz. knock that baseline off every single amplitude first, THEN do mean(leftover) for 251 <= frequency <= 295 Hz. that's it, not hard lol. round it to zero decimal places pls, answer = -2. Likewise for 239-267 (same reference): -6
